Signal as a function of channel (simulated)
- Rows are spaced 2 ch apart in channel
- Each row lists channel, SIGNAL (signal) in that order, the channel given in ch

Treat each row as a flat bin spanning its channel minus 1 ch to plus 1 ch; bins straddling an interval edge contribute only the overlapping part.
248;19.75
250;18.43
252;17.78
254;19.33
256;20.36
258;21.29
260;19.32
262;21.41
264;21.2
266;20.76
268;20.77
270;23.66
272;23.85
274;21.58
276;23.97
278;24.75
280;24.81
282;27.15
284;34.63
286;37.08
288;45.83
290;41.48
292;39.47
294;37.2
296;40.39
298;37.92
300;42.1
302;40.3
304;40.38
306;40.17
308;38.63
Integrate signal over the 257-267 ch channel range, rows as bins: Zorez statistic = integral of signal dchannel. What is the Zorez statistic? 208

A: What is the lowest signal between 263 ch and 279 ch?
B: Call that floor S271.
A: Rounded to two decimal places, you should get 20.76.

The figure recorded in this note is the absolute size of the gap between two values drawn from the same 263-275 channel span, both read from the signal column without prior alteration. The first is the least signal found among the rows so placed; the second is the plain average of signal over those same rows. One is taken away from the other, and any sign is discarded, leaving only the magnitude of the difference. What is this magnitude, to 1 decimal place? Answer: 1.2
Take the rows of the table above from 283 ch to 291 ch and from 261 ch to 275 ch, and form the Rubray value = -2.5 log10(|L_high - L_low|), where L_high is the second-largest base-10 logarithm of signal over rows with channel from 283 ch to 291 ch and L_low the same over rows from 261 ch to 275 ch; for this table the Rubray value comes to 1.5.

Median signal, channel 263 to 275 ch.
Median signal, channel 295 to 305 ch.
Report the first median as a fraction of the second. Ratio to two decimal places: 0.53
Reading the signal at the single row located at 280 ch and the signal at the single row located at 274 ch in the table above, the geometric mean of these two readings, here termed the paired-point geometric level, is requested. 23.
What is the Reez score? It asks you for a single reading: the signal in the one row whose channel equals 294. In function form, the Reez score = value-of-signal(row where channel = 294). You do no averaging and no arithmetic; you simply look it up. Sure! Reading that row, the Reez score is 37.2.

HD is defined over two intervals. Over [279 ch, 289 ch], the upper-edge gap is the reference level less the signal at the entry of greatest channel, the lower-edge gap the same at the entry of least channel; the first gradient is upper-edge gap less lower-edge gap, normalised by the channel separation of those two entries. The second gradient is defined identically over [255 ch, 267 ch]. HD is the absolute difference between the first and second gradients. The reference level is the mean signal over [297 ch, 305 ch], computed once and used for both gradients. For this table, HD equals 2.6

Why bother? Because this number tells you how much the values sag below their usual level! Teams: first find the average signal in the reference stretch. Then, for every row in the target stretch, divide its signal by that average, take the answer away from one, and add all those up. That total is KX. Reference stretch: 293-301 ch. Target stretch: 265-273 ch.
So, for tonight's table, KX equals 1.7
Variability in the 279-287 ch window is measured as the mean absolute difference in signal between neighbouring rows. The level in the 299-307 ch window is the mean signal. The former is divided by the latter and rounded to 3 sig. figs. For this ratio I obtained 0.100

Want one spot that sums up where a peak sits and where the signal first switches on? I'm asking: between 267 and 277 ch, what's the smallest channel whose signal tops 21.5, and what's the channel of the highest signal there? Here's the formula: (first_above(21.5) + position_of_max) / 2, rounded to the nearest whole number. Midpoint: 273 ch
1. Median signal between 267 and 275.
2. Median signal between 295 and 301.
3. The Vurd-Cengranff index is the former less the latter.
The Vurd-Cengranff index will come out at -18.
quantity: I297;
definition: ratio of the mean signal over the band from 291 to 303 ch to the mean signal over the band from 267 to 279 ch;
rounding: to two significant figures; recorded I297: 1.7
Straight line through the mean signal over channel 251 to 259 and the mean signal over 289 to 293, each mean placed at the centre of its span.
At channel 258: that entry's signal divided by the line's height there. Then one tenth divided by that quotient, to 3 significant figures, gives 0.101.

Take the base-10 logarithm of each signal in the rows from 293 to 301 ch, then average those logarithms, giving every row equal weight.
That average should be 1.59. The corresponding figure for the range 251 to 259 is 1.29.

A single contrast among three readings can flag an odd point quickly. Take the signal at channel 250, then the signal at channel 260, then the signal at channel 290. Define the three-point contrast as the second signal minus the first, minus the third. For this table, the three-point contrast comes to -41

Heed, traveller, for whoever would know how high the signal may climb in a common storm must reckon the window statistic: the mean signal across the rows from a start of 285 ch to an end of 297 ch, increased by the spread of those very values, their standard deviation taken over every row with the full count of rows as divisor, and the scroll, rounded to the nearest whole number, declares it 43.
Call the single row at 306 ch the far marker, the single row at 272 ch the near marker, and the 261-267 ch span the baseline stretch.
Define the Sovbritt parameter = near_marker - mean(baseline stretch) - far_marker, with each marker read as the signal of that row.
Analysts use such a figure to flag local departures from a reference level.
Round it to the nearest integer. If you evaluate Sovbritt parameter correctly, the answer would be -37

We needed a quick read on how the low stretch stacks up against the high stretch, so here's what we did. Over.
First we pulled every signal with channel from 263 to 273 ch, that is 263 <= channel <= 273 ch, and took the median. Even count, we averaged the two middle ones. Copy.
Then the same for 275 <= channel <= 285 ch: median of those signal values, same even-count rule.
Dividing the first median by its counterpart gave 0.85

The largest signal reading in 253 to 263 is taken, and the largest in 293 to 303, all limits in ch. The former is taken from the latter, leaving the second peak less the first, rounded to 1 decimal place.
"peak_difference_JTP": 20.7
